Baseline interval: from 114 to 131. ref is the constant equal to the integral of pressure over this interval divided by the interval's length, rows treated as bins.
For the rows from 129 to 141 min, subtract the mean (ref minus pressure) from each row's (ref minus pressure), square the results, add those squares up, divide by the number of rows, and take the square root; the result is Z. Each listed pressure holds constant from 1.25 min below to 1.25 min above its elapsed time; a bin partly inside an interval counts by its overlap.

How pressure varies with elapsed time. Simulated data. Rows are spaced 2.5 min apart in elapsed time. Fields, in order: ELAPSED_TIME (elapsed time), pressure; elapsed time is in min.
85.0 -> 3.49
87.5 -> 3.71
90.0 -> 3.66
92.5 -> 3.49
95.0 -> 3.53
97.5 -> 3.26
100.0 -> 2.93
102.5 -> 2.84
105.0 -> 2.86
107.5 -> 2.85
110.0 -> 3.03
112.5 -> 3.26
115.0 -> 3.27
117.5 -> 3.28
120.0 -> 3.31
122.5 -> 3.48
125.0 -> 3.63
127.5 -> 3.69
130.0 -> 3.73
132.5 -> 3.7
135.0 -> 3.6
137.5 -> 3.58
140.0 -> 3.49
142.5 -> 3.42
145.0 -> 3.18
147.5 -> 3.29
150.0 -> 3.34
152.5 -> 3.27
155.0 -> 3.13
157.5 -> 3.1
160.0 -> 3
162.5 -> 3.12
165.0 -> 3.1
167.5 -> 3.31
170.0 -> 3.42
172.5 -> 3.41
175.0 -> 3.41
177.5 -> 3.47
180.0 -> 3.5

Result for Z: 0.086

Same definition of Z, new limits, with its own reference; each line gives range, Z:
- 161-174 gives 0.138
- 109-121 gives 0.101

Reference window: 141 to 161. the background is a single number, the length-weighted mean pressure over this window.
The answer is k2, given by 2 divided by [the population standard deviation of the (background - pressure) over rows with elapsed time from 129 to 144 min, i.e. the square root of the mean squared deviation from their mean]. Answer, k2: 18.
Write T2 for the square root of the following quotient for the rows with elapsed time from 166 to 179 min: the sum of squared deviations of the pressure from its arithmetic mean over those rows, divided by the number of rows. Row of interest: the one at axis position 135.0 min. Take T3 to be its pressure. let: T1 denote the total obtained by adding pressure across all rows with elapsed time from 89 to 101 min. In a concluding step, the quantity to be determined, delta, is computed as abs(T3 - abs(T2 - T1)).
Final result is 13.22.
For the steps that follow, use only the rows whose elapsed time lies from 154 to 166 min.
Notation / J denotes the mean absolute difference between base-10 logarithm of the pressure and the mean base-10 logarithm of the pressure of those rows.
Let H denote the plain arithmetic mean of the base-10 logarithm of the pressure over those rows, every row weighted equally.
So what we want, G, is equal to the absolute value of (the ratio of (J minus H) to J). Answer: 95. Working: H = 0.49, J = 0.005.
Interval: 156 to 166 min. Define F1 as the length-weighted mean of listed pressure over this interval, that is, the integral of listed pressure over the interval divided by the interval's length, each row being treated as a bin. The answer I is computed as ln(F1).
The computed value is 1.13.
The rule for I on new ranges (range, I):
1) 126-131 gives 1.31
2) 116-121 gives 1.19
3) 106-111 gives 1.08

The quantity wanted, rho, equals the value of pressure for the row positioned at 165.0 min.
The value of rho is 3.1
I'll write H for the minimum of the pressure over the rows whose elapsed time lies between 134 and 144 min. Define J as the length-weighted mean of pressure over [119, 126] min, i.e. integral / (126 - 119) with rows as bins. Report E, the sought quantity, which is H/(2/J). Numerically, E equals 5.9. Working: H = 3.42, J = 3.5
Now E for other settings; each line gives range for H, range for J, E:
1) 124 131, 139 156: 6.0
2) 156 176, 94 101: 4.9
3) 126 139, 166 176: 6.0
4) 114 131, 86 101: 5.6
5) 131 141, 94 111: 5.3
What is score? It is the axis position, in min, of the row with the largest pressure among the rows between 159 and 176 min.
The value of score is 170.0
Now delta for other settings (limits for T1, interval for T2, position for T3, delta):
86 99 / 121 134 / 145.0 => 14.38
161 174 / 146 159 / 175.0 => 12.86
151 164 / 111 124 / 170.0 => 12.12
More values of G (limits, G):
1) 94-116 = 16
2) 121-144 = 51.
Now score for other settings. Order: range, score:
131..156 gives 132.5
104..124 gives 122.5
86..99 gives 87.5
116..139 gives 130.0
